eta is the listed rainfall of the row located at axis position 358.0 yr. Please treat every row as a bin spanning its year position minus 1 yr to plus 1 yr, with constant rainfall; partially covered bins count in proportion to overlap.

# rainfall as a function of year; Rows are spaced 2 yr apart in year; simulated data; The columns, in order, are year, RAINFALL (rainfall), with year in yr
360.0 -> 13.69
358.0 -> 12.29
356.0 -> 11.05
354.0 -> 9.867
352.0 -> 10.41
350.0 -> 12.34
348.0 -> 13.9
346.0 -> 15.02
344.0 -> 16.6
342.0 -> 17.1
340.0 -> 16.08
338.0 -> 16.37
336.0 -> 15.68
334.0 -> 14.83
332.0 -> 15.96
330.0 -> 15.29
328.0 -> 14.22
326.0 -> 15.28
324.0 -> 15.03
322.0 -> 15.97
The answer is 12.29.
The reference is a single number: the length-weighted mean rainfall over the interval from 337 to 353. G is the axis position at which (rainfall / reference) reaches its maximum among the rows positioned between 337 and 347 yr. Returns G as 342.0 yr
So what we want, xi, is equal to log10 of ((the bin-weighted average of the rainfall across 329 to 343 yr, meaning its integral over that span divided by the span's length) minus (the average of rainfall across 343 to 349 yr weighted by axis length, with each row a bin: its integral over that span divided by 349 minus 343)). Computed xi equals -0.14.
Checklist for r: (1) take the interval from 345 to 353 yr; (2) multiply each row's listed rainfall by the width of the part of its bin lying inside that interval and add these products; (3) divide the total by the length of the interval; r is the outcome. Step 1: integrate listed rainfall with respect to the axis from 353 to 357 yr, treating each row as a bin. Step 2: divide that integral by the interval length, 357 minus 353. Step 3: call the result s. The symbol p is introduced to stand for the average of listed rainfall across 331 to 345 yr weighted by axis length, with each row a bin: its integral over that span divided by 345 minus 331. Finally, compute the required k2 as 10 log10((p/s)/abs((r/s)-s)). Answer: -7.8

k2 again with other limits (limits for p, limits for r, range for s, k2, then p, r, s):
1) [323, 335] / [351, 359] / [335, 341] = -12.1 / 15.1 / 10.9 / 16.0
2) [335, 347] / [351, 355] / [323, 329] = -11.1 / 16.1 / 10.1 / 14.8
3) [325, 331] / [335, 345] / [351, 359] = -8.4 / 14.9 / 16.4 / 10.9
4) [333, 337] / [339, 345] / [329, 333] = -11.7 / 15.3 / 16.6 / 15.6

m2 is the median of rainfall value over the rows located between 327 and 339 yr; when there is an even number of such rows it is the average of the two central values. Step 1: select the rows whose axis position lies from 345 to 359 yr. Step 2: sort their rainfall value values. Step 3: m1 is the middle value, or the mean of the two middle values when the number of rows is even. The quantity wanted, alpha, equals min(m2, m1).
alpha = 12.3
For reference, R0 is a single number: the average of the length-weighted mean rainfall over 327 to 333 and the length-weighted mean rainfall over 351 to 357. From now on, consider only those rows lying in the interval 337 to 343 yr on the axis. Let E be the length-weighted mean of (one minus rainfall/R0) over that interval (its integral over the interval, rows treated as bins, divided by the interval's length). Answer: -0.29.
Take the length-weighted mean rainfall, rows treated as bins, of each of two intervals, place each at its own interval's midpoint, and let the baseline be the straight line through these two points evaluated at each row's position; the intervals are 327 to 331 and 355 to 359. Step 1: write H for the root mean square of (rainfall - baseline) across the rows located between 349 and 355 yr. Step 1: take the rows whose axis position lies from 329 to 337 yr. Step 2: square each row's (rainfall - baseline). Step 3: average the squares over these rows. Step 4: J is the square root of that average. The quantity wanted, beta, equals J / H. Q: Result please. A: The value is 0.8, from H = 1.6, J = 1.2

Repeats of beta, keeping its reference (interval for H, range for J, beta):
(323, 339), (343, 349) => 1.9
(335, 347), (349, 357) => 0.5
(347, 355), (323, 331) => 0.3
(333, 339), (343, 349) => 1.3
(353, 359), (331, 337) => 1.0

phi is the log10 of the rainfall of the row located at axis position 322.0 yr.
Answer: 1.20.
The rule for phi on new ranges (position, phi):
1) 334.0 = 1.17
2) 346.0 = 1.18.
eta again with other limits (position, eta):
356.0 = 11.05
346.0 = 15.02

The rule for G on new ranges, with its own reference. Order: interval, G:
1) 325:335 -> 332.0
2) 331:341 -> 338.0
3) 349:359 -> 350.0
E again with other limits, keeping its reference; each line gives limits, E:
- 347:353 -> 0.05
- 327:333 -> -0.18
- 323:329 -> -0.16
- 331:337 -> -0.21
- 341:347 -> -0.27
